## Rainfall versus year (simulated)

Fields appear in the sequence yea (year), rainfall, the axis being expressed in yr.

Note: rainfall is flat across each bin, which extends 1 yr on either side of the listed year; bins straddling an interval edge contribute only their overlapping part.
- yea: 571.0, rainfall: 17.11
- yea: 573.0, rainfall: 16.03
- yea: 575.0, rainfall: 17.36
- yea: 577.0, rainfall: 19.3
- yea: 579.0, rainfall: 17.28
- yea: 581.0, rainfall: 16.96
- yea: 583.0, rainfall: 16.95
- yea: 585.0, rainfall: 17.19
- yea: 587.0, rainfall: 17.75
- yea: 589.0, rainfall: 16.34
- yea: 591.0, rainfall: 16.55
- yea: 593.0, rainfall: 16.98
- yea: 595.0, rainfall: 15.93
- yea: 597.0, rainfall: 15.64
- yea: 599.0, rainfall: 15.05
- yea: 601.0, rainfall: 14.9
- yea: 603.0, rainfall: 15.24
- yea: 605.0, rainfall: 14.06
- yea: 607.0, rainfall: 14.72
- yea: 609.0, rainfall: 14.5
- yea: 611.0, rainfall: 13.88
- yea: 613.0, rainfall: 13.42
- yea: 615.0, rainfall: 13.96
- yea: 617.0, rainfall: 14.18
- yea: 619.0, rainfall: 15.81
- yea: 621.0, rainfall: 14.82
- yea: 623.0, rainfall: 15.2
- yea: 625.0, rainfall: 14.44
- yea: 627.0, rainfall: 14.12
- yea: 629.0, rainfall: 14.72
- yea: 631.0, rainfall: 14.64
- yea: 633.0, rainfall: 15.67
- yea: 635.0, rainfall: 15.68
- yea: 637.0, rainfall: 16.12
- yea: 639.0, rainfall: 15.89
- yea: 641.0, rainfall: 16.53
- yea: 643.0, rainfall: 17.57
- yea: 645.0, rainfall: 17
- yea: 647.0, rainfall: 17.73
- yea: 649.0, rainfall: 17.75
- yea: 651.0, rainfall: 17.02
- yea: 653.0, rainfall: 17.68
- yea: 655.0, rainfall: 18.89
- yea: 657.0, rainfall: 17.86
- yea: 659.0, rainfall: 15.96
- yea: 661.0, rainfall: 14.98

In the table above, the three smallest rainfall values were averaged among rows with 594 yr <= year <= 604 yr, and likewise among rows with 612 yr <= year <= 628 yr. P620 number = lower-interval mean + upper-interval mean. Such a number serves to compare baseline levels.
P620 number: 28.9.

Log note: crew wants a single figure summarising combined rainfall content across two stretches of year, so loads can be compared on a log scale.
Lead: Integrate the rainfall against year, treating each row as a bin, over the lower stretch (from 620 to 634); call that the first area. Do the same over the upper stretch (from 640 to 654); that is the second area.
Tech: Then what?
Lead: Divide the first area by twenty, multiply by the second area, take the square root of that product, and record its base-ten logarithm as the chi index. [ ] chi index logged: 1.70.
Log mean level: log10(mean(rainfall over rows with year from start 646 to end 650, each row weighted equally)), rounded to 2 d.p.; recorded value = 1.25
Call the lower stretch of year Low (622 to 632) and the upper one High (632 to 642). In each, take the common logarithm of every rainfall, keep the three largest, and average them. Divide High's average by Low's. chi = 1.03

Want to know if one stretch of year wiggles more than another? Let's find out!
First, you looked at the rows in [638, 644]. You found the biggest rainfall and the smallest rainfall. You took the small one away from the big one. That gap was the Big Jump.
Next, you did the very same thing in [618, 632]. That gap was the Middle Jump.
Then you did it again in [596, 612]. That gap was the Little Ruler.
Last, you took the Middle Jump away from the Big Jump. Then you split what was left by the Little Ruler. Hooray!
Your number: 0.0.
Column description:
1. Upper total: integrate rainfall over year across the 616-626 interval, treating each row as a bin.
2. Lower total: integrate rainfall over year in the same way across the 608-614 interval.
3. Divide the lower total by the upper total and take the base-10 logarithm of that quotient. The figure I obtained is -0.25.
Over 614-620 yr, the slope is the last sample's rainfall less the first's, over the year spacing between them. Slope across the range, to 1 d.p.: 0.5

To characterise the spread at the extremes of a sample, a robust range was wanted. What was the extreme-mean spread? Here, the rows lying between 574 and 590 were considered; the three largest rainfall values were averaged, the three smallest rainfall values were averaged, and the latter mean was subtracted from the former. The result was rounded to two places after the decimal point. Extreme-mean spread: 1.39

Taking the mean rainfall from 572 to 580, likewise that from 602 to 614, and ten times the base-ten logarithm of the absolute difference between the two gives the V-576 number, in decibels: 5.0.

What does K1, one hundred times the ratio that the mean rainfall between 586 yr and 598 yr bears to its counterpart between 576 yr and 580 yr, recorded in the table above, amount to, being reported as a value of 90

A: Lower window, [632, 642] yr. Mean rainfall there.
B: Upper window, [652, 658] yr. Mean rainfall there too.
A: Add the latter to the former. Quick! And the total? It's 34.1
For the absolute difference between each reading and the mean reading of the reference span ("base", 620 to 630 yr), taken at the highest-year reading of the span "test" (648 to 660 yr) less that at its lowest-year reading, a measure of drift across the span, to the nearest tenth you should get -1.8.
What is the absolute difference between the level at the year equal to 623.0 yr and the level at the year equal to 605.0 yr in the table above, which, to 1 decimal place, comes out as 1.1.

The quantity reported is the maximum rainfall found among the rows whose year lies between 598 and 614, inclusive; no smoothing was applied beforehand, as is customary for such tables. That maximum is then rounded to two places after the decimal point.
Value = 15.24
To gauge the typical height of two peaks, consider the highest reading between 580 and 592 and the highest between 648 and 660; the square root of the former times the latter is 18.3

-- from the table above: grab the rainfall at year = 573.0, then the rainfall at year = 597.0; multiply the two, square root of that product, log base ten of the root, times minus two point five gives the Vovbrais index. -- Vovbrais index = -3.00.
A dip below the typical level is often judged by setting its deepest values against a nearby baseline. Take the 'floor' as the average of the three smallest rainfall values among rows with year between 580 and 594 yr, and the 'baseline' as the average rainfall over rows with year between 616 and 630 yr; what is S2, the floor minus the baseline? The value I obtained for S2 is 1.9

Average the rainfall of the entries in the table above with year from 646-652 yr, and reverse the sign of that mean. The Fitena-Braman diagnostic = -17.5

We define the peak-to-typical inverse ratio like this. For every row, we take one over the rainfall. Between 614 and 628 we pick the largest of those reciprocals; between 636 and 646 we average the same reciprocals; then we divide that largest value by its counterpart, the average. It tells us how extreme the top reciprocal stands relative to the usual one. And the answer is 1.2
